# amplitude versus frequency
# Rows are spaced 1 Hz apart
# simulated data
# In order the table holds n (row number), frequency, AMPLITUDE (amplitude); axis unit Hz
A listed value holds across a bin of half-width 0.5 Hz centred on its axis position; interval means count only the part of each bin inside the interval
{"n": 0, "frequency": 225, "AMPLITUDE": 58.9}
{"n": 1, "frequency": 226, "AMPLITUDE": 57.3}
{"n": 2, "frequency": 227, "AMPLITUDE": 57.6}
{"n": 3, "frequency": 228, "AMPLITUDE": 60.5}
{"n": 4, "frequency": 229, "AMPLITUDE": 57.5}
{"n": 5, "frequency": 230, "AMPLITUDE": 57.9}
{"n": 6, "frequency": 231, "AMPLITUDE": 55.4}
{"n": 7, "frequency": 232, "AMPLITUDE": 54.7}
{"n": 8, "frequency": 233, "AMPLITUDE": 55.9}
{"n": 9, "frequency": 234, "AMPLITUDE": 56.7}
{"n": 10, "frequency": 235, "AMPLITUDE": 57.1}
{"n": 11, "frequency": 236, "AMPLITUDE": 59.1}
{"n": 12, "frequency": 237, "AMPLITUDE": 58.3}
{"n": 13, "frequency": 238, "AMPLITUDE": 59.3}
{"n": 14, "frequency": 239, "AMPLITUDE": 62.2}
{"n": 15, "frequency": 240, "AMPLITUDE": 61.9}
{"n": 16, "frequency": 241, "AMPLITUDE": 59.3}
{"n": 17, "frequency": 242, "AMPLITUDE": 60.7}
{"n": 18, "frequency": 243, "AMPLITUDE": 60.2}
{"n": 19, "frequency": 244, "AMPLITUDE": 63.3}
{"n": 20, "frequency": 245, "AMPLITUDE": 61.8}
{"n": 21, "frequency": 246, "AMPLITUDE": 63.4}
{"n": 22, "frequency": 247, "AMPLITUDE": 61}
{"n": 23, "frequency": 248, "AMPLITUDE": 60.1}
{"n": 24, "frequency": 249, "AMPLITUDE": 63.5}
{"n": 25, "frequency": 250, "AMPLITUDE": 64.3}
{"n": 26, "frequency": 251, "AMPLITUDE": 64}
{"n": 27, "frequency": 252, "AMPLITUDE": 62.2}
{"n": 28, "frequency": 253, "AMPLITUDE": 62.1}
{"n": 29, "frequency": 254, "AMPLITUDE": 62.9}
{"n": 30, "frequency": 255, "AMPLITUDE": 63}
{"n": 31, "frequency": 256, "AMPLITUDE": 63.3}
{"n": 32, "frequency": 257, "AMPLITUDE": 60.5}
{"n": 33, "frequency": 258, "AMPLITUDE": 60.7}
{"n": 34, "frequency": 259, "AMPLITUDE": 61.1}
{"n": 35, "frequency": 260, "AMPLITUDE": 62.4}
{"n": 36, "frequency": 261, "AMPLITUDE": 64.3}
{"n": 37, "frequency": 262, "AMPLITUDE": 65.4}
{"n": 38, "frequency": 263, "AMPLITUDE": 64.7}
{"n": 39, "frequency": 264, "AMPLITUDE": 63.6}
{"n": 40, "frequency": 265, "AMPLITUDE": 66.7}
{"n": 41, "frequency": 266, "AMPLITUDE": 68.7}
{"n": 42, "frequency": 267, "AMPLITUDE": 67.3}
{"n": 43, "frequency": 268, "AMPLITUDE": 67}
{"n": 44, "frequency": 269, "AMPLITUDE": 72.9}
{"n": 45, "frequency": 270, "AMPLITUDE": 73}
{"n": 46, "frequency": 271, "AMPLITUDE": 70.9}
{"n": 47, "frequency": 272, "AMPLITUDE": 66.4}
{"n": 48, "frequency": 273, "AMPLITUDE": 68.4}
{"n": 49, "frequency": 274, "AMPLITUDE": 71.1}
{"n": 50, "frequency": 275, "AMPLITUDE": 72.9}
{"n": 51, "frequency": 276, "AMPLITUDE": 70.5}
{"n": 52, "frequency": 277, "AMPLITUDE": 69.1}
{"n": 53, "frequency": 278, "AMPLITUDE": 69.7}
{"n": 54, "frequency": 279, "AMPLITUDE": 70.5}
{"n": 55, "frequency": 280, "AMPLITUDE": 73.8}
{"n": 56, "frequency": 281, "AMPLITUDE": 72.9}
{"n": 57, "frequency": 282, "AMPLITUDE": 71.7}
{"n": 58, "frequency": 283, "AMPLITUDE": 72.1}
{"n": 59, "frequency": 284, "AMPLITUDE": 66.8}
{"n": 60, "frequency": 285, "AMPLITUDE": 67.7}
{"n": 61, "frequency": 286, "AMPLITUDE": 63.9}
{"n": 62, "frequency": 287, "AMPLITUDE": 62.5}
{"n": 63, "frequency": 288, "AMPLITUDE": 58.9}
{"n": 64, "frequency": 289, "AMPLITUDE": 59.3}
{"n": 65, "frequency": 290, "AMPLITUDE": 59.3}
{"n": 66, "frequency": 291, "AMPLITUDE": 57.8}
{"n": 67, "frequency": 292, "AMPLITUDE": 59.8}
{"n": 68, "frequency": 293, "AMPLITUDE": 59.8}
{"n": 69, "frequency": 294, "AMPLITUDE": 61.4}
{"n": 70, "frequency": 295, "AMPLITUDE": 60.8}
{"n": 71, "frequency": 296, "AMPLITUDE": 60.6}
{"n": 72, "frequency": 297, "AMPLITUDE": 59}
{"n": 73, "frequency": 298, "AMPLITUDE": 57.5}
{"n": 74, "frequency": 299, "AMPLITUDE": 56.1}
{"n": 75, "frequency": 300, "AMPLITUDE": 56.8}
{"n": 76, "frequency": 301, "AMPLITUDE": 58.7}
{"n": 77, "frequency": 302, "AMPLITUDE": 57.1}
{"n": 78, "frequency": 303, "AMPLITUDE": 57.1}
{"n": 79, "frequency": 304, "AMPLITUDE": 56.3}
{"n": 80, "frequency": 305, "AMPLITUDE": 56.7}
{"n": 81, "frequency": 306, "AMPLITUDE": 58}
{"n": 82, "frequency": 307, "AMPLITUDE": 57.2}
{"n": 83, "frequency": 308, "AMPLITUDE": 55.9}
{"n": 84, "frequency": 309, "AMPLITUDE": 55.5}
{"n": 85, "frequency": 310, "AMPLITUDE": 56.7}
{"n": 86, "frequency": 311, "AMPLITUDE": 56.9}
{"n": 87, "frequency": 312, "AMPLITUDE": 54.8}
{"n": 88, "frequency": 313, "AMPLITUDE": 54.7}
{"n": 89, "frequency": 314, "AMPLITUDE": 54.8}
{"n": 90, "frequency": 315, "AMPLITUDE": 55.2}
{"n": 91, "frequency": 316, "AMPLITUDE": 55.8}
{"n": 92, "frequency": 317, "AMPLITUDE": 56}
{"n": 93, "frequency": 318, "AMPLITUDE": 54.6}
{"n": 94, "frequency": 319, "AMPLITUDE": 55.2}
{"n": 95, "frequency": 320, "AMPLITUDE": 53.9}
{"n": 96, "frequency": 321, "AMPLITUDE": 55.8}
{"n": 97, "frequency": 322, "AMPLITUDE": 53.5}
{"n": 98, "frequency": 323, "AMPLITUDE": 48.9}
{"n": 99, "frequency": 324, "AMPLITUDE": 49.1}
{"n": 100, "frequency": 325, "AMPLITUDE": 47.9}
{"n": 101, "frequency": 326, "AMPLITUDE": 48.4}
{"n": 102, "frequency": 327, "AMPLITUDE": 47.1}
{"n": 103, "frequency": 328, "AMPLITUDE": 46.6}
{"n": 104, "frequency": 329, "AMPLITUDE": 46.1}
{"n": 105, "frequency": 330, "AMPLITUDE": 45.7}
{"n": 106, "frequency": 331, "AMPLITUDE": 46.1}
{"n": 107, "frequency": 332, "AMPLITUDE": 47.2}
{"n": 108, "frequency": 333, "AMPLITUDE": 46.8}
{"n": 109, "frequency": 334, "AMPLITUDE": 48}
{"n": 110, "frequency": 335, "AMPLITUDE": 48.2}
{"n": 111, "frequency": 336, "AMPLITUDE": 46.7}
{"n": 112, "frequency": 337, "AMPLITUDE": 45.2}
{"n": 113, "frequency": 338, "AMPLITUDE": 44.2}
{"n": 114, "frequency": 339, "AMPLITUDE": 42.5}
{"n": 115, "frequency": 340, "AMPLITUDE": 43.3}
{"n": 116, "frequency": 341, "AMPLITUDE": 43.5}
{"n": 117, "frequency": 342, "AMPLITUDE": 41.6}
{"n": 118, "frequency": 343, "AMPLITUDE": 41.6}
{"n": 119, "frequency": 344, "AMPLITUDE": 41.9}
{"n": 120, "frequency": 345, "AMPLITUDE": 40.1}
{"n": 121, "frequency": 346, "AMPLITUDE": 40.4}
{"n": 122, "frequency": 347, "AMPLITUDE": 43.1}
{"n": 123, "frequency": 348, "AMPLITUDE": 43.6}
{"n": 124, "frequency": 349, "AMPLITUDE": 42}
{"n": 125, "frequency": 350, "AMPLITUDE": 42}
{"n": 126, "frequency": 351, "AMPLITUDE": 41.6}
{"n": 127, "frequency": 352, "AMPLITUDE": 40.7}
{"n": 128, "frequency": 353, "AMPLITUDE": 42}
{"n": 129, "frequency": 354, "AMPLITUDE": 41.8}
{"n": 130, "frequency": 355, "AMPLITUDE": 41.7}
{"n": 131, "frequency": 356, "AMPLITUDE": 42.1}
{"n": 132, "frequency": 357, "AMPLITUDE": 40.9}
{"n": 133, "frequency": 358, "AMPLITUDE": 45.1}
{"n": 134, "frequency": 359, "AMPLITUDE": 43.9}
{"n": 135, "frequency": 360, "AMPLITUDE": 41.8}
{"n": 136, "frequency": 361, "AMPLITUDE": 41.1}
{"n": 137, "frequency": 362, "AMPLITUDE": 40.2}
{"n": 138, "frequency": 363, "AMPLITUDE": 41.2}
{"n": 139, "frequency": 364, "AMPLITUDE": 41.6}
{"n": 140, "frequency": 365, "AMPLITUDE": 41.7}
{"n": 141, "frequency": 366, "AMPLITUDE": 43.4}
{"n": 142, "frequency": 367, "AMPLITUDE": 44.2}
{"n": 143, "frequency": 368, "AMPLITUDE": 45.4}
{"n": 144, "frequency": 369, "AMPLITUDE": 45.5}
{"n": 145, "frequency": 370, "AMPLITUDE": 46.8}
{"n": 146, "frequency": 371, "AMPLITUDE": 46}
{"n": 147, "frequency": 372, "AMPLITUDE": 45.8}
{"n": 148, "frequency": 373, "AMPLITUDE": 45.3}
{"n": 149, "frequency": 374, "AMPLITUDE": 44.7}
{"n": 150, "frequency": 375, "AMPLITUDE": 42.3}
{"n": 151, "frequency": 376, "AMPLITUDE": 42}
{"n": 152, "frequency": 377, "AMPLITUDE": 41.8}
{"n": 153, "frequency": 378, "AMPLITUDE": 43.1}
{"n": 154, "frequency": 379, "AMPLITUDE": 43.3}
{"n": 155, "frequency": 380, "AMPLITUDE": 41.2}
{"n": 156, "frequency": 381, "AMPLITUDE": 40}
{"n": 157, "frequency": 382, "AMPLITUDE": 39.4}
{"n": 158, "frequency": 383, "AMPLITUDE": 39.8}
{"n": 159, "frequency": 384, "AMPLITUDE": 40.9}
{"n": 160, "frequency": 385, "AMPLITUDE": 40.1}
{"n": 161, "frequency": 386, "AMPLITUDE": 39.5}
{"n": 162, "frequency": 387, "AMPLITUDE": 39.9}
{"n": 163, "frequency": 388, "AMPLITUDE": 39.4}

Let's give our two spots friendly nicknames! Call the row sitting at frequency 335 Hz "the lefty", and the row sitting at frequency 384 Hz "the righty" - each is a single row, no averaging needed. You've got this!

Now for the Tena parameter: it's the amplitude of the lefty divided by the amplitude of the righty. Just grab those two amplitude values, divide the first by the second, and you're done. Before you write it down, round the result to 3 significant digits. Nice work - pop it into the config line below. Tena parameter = 1.18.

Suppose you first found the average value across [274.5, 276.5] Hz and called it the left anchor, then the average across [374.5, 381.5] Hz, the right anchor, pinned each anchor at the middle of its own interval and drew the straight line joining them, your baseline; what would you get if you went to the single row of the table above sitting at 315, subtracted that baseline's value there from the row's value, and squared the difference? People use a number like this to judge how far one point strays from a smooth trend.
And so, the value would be 25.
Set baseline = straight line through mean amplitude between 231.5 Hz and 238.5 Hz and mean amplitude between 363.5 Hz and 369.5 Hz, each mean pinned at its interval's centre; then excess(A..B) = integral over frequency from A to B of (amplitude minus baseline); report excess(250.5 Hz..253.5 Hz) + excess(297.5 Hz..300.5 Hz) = 40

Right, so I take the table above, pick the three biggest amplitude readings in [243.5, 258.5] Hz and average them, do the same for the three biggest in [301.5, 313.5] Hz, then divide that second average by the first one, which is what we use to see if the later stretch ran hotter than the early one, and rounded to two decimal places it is 0.90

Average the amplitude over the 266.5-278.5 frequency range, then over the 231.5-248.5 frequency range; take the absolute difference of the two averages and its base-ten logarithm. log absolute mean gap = 1.01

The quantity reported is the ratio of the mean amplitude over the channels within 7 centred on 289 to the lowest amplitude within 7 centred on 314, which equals 1.1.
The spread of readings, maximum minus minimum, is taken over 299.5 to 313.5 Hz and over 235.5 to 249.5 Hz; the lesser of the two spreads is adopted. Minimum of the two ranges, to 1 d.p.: 4.0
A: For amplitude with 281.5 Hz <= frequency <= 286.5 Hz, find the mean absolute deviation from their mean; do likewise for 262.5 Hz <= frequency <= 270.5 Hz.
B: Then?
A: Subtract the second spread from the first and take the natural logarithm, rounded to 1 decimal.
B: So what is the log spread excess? -2.2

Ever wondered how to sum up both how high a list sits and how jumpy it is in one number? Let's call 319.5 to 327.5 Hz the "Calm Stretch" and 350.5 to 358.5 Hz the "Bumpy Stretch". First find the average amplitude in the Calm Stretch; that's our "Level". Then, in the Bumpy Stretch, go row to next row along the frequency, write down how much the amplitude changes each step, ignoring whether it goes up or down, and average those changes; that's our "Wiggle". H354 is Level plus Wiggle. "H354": 52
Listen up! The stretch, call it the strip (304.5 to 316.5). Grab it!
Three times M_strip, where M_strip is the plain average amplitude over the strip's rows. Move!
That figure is 168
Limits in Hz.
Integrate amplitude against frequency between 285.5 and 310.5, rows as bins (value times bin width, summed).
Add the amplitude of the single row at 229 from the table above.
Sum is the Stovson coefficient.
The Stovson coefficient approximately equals 1520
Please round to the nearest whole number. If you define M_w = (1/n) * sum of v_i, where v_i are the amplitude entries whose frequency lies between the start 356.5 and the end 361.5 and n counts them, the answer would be 43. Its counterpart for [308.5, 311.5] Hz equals 56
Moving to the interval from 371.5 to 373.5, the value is 46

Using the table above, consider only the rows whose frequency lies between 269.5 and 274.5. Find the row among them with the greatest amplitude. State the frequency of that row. 270 Hz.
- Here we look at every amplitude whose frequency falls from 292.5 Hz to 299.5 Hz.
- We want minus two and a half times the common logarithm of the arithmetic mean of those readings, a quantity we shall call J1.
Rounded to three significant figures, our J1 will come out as -4.43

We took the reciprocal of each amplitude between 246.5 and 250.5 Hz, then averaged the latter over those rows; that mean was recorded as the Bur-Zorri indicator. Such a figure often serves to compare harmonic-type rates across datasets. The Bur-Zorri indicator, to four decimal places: 0.0161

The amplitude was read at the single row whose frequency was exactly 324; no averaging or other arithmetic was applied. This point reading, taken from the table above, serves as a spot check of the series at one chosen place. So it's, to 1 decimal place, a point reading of 49.1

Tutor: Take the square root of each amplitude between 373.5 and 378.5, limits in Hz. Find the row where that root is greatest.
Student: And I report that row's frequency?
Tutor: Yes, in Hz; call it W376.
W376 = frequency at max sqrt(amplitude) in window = 374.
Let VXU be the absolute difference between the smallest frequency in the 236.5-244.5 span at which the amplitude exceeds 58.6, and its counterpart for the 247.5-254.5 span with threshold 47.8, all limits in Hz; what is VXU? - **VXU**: 10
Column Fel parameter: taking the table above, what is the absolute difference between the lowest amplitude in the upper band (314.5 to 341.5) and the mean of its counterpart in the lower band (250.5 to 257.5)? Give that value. 20.1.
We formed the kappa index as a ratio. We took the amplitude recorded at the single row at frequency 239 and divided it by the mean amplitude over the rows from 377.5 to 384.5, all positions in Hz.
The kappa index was 1.51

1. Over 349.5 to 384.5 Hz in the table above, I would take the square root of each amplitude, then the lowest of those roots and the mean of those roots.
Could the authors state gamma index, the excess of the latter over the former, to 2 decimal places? 0.25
